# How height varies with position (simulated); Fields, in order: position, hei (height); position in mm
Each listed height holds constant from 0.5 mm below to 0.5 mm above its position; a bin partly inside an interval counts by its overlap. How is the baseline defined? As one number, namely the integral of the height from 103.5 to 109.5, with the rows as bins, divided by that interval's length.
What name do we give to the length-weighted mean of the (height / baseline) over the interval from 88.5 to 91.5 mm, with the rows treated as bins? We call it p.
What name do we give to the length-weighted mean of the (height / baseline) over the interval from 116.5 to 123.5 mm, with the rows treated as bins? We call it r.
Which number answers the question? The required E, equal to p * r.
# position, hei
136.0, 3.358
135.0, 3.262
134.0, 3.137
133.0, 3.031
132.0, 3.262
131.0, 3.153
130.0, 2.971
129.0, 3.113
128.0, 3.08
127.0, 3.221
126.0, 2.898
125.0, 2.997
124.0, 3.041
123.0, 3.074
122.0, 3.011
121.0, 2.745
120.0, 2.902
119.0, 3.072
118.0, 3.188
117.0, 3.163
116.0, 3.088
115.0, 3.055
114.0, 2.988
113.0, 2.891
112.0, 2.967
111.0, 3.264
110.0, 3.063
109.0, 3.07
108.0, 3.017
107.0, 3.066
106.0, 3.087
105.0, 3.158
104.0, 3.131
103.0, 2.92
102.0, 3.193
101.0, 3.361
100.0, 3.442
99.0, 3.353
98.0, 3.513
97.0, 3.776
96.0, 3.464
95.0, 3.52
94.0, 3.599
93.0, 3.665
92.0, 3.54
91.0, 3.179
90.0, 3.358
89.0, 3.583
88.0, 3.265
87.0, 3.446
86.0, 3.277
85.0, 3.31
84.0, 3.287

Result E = 1.07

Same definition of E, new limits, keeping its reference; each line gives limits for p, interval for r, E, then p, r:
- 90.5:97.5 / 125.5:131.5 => 1.14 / 1.14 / 0.99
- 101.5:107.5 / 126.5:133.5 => 1.01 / 1.00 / 1.01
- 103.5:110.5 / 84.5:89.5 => 1.09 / 1.00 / 1.09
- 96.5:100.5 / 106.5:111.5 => 1.14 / 1.14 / 1.00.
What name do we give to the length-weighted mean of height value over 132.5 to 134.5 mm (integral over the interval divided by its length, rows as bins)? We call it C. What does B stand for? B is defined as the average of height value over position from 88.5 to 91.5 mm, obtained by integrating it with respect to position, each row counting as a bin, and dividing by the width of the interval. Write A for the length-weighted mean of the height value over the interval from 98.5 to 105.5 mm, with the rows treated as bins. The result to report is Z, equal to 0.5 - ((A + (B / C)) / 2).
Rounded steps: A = 3.22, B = 3.4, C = 3.08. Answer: -1.66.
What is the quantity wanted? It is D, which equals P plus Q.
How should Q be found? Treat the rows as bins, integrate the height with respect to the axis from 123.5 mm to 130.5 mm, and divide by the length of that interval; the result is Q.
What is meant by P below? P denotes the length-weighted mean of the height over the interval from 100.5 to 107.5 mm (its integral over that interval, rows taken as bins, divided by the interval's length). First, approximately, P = 3.13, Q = 3.05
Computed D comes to 6.18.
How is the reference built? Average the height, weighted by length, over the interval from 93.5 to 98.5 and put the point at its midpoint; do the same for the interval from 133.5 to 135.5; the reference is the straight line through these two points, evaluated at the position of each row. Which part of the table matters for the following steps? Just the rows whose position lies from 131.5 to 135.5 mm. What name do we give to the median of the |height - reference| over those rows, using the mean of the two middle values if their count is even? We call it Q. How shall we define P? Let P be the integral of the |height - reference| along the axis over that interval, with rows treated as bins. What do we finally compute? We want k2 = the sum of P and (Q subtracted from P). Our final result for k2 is 0.6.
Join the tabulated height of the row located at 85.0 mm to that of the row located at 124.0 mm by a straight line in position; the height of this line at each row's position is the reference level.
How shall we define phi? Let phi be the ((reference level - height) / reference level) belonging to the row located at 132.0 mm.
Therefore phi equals -0.09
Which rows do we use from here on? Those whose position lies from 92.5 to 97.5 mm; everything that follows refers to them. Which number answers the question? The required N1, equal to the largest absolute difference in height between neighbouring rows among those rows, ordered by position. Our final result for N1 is 0.31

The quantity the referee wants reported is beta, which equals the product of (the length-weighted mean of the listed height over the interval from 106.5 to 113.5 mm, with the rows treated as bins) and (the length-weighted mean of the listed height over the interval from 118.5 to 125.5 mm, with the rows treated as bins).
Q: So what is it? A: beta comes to 9.1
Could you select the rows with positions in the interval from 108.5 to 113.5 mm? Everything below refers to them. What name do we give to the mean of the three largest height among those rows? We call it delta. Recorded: 3.13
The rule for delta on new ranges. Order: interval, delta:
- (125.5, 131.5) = 3.16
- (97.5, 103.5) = 3.44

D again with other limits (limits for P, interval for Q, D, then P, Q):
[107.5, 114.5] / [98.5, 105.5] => 6.26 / 3.04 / 3.22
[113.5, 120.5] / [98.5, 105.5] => 6.29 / 3.07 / 3.22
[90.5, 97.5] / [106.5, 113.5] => 6.58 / 3.53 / 3.05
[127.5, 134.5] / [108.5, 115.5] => 6.15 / 3.11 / 3.04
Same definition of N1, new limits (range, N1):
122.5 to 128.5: 0.32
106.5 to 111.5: 0.20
